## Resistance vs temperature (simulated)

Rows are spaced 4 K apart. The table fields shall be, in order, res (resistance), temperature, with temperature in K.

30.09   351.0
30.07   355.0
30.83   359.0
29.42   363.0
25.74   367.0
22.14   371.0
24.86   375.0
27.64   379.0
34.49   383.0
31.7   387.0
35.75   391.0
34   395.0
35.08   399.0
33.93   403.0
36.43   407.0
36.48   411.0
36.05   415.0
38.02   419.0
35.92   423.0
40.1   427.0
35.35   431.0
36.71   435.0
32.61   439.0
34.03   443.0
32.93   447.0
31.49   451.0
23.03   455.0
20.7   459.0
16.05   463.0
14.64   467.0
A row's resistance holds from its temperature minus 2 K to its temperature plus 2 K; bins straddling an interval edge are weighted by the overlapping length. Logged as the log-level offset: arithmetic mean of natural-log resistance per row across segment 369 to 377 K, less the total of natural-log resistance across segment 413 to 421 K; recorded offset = -4.07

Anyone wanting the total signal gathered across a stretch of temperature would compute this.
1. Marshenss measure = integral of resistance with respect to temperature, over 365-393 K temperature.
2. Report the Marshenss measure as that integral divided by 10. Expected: 81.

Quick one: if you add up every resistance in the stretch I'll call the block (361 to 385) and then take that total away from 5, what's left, -159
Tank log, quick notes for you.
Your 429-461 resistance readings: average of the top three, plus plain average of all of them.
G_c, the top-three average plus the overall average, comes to 66.2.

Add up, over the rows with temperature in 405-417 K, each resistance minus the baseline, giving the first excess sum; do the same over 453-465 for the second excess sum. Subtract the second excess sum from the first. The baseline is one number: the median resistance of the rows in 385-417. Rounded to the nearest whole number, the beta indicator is 49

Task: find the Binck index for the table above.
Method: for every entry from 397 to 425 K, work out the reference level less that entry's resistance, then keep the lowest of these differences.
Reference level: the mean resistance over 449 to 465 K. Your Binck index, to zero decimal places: -15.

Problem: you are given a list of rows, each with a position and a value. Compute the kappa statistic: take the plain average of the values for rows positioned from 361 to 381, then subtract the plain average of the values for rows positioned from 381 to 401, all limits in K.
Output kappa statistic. -8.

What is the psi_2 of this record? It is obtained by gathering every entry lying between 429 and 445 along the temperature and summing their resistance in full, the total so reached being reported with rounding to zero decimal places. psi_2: 139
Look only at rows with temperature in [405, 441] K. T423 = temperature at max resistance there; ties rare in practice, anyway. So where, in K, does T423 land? 427.0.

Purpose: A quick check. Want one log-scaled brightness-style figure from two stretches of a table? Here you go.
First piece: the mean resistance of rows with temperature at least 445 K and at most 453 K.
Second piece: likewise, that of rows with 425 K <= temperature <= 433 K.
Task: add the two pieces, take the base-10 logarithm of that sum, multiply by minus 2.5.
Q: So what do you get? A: -4.61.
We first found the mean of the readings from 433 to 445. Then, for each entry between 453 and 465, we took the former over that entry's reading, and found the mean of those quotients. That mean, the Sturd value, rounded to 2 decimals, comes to 1.77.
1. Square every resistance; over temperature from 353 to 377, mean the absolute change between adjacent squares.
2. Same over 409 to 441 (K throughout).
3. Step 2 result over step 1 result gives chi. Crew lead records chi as 1.6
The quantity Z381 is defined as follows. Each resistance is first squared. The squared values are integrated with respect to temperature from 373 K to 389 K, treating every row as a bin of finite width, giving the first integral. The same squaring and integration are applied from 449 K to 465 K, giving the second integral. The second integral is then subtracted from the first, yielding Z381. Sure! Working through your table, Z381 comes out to 5473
